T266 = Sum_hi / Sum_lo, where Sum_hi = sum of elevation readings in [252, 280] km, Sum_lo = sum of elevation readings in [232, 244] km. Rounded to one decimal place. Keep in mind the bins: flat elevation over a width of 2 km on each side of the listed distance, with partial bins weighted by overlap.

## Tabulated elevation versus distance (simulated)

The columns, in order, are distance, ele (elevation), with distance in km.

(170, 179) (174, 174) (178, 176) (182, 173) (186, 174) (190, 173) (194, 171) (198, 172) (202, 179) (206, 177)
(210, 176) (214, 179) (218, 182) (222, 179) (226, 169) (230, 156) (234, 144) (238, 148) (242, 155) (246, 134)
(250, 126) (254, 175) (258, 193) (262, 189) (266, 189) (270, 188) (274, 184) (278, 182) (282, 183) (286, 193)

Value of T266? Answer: 2.9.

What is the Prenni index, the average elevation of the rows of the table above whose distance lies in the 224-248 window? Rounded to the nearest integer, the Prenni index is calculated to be 151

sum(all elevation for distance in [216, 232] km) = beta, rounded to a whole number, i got 686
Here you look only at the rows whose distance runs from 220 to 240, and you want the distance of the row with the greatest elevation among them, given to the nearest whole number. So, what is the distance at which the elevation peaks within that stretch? 222 km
